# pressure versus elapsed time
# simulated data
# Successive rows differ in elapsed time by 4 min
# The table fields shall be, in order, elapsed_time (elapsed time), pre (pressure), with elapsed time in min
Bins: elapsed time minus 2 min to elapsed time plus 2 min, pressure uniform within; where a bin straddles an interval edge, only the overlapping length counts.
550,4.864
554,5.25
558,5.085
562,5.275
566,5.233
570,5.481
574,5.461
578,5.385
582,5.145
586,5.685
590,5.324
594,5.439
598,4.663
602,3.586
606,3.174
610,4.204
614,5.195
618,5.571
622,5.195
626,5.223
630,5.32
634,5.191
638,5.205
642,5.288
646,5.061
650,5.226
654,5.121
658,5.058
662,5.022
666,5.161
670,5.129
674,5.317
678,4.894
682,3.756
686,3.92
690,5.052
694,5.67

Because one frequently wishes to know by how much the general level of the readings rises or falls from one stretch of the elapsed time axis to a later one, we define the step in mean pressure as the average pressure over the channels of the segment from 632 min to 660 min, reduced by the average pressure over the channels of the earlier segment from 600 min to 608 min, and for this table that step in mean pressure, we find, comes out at 1.8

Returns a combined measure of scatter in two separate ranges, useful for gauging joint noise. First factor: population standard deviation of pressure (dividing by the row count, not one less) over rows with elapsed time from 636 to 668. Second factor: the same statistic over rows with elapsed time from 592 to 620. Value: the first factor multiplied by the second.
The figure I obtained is 0.08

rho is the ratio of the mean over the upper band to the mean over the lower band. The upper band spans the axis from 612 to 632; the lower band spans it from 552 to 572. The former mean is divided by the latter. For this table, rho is 1.01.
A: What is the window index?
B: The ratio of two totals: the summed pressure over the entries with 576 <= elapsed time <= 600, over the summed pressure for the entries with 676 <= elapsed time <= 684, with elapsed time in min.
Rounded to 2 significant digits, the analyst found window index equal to 3.7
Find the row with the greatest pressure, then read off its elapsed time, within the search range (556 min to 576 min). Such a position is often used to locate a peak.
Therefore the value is 570 min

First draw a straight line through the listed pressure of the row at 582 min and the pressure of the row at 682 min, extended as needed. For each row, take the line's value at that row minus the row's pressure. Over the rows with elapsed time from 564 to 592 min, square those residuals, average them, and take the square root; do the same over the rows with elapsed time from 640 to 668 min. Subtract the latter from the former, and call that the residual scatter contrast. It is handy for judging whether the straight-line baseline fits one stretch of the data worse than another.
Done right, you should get -0.71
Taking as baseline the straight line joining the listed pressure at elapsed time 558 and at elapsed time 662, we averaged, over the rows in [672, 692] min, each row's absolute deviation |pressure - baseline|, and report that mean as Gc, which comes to 0.56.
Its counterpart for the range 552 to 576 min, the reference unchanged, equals 0.22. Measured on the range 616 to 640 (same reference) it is 0.24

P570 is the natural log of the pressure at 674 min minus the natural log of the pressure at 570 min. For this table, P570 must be -0.030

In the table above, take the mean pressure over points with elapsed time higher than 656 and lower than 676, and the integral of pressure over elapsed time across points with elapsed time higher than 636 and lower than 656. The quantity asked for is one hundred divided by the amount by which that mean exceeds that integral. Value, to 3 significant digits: -1.02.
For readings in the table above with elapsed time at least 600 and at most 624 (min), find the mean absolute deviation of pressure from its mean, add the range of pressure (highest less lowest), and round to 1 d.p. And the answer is 3.2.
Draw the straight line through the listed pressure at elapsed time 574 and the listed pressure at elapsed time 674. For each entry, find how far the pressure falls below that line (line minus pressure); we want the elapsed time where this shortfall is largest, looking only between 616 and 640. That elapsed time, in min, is 622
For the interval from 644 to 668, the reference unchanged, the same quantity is 662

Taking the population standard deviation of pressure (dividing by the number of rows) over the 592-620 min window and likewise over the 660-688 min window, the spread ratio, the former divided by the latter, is 1.5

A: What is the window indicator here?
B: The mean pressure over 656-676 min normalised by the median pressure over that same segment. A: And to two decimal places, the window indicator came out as 1.00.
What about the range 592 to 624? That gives 0.94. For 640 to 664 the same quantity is 1.01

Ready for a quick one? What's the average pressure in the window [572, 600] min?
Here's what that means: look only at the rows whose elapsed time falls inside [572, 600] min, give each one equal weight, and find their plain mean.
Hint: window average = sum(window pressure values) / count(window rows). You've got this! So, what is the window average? 5.30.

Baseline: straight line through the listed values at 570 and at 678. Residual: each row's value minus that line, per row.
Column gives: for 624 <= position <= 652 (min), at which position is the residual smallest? 646 min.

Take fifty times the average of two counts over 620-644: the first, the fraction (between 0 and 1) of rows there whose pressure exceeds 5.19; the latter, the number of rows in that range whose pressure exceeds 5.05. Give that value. 175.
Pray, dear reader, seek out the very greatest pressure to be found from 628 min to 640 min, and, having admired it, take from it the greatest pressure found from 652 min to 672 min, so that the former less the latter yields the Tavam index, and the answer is 0.16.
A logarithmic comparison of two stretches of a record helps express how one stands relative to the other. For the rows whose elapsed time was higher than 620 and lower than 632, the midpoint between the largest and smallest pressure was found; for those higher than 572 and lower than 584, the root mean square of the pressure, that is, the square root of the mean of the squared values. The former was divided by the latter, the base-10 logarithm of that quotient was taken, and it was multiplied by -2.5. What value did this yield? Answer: 0.015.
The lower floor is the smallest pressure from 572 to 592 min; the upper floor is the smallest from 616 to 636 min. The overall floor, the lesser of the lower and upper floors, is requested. 5.1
